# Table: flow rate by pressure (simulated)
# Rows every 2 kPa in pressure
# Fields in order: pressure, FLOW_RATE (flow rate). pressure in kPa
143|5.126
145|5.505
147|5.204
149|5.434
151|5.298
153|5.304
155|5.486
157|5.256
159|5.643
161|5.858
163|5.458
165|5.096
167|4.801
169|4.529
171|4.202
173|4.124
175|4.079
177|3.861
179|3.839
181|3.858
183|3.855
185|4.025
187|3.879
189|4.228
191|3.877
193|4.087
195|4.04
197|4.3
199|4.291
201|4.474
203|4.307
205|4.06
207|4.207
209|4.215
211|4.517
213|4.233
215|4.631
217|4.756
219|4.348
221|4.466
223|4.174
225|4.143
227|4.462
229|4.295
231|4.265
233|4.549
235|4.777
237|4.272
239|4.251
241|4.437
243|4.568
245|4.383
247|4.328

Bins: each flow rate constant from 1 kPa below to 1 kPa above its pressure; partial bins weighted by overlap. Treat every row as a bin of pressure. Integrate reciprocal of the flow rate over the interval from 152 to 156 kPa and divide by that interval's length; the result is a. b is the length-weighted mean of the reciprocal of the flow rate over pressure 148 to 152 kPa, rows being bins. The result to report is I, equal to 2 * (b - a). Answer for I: 0.00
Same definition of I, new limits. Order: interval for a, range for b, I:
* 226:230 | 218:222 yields 0.00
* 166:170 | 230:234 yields 0.03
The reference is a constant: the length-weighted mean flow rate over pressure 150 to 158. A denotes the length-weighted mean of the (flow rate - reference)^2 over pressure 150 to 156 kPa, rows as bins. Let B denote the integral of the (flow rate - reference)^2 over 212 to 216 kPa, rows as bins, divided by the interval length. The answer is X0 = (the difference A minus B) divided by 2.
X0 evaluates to -0.42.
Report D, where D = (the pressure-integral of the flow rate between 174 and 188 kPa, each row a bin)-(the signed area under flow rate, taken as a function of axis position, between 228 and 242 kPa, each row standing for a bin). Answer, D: -7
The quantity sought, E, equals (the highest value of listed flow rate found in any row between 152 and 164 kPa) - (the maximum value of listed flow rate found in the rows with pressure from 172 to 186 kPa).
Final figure 1.7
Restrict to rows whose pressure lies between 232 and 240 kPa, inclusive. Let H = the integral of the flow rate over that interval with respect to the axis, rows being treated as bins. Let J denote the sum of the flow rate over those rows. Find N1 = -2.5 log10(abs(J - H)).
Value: -3.13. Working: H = 35.7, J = 17.8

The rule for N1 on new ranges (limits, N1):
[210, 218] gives -3.15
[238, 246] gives -3.12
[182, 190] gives -3.01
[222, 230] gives -3.08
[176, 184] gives -2.97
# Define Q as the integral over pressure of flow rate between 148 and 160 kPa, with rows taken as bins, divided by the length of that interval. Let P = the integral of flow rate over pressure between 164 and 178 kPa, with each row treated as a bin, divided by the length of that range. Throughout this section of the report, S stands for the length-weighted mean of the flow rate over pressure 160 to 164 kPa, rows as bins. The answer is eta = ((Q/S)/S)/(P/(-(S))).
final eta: -0.22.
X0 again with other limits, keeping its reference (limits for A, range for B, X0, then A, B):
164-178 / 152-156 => 0.53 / 1.07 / 0.0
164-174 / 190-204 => -0.29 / 0.75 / 1.3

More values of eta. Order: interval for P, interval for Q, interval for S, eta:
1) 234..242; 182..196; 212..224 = -0.20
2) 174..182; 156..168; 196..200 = -0.32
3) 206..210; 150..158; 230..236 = -0.28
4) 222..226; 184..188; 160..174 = -0.20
